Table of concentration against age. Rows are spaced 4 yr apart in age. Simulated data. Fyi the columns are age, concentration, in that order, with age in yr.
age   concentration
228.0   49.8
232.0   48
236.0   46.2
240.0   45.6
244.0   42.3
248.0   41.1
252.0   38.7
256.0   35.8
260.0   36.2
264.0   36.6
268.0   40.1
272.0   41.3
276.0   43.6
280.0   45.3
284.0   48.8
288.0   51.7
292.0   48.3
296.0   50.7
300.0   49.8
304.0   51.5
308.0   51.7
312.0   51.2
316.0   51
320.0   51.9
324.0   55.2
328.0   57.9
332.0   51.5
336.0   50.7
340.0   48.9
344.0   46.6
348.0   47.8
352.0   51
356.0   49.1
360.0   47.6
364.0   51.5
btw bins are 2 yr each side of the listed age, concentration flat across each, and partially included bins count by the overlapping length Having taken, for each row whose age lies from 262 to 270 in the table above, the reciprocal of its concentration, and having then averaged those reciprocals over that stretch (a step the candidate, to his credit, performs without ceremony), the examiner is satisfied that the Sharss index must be 0.0261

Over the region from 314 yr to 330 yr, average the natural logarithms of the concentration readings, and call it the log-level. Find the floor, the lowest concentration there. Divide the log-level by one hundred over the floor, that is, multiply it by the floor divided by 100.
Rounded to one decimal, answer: 2.0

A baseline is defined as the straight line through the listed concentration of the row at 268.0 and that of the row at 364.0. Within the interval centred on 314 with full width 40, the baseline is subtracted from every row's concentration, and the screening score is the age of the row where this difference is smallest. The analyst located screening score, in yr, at 332.0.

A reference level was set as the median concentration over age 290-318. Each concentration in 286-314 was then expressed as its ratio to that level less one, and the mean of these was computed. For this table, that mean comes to -0.01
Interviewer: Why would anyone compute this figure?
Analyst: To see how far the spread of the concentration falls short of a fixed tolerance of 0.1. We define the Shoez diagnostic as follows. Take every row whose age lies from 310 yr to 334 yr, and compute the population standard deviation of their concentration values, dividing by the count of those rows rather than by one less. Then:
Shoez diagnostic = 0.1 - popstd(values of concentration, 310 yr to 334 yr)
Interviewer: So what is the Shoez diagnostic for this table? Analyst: -2.5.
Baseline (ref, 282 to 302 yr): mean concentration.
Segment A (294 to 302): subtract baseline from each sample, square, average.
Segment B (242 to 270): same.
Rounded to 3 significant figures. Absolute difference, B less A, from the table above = 130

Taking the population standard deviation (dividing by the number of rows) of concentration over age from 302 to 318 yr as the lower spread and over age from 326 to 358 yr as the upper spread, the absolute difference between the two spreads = 3.0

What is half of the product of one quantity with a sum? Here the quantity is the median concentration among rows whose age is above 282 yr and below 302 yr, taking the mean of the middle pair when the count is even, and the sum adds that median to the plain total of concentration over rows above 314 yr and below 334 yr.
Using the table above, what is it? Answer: 7901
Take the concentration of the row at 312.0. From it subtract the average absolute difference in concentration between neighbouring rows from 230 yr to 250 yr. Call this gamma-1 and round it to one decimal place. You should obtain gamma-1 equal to 49.5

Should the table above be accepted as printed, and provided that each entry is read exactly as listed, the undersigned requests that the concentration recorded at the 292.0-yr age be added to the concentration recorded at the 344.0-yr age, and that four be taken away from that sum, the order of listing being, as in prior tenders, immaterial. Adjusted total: 90.9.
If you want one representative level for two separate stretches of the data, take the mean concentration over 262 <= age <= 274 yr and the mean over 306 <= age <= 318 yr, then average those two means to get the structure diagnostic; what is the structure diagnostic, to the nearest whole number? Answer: 45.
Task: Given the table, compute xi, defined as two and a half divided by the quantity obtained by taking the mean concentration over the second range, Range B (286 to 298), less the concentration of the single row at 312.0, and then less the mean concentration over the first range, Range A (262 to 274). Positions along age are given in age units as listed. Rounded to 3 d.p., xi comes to -0.062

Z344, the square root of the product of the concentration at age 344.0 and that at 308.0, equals 49.1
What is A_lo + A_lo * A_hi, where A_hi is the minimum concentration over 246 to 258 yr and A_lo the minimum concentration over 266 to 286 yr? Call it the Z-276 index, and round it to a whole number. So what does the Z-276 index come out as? 1476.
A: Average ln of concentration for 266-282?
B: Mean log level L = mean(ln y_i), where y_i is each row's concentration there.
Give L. 3.75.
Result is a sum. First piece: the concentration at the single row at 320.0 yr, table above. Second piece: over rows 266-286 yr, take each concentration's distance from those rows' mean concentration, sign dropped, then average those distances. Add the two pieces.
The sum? 54.5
